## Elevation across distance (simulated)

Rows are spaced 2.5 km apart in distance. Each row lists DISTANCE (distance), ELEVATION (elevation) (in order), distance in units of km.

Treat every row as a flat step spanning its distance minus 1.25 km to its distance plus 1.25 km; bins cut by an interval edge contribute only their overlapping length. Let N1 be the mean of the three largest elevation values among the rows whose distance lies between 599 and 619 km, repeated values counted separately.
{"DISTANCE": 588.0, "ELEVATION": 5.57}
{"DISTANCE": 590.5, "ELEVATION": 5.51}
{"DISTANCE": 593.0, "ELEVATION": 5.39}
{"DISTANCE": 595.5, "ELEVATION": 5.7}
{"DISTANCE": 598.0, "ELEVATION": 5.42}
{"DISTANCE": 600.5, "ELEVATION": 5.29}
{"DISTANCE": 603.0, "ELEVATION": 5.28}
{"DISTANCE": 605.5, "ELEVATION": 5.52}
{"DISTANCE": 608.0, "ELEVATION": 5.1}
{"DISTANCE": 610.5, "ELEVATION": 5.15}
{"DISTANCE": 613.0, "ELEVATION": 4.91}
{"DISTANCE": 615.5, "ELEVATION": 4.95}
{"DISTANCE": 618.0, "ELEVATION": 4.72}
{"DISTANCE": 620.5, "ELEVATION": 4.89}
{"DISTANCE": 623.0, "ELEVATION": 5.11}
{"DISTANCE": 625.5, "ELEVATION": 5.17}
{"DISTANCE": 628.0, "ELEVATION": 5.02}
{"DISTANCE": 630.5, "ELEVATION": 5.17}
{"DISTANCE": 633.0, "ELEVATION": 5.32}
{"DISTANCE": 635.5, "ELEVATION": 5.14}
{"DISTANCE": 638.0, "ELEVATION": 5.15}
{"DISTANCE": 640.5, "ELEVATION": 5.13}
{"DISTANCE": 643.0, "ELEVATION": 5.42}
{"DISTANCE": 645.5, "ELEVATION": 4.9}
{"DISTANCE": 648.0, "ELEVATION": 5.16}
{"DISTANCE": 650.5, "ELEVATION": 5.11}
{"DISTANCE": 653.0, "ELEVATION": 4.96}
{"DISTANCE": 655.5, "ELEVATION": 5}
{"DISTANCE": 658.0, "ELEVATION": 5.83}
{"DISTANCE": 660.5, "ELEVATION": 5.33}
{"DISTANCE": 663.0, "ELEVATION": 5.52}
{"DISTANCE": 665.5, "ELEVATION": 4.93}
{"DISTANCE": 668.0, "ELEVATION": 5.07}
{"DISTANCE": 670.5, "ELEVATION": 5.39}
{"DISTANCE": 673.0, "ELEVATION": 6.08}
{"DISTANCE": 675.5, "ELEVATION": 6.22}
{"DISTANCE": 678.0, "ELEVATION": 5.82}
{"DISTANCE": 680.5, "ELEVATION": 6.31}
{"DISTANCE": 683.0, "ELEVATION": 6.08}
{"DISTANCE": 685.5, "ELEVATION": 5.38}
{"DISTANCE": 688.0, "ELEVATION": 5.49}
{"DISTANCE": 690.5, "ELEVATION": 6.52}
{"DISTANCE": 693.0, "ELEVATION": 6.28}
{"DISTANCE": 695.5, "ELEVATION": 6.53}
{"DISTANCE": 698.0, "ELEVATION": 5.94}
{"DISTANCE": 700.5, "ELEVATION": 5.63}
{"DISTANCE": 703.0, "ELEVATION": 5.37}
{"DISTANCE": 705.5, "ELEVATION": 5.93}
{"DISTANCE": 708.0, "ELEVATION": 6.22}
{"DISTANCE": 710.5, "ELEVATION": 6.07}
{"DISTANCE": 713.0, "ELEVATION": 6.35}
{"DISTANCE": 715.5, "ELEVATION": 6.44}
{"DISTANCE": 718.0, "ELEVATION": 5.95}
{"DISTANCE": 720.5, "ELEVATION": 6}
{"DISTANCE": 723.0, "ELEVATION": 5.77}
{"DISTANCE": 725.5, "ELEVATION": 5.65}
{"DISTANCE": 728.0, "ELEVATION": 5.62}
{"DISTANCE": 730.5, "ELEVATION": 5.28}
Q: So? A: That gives 5.36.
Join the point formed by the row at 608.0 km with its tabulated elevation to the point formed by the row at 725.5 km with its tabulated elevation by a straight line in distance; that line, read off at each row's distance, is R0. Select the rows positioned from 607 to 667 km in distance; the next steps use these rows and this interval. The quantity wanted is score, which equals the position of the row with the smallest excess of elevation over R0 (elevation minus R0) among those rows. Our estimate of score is 665.5 km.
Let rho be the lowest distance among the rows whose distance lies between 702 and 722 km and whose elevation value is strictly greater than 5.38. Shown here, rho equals 705.5 km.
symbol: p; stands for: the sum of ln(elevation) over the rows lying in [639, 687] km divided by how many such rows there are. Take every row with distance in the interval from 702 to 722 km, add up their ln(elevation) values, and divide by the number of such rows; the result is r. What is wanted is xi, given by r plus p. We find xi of 3.49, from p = 1.69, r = 1.80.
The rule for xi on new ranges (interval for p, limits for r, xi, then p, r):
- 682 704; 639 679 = 3.45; 1.77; 1.68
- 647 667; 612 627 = 3.25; 1.65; 1.60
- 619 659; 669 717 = 3.43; 1.64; 1.79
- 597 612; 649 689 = 3.37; 1.67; 1.71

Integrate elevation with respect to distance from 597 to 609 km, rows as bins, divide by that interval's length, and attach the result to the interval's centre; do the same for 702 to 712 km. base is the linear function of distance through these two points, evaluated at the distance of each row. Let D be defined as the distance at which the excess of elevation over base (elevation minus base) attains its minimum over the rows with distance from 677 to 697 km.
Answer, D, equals 685.5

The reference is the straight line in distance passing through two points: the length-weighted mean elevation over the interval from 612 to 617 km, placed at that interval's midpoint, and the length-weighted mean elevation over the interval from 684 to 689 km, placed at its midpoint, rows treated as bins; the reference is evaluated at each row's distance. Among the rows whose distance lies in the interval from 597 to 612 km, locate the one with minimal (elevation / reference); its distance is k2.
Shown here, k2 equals 608.0 km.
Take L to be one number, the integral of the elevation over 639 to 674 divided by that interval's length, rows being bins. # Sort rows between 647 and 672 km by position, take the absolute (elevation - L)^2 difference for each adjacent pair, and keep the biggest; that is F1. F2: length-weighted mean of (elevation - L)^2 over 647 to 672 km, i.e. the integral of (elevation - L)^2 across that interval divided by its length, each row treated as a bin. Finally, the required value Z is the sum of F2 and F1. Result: 0.39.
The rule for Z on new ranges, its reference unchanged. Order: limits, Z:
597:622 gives 0.28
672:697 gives 2.31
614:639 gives 0.27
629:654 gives 0.16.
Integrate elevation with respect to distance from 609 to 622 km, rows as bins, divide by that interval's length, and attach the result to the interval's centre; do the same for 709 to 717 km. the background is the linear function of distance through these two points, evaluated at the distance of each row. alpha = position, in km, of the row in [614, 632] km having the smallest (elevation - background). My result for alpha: 618.0 km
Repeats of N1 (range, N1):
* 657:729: 6.50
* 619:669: 5.59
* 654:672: 5.58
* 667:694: 6.37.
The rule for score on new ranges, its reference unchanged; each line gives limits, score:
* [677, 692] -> 685.5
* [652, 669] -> 665.5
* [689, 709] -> 703.0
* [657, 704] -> 665.5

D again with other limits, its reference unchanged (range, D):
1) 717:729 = 728.0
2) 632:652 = 645.5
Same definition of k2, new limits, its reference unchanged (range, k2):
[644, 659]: 645.5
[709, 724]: 723.0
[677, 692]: 685.5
